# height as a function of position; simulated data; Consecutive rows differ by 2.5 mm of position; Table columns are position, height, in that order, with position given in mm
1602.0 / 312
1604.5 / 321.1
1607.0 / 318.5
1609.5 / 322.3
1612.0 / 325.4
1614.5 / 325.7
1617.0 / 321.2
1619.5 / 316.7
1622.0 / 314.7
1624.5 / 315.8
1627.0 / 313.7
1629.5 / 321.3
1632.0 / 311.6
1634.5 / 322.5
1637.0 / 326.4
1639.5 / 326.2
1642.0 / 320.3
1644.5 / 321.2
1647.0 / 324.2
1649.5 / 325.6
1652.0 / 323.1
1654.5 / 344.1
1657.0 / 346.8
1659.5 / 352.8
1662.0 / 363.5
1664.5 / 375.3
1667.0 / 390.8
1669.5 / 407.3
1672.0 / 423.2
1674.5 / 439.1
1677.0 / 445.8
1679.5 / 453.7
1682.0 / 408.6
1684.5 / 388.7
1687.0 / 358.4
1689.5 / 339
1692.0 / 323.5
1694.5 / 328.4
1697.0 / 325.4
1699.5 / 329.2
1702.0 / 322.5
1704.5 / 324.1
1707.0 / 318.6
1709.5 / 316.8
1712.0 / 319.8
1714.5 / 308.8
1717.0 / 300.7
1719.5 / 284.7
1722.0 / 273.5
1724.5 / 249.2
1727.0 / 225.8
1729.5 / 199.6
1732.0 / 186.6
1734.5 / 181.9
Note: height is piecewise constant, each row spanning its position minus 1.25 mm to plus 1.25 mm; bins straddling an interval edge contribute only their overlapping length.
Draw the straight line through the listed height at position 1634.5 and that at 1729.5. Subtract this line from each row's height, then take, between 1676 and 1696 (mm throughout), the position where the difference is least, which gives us 1692.0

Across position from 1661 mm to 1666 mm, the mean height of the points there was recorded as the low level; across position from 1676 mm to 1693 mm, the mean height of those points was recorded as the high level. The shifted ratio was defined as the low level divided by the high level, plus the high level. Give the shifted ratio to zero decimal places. 389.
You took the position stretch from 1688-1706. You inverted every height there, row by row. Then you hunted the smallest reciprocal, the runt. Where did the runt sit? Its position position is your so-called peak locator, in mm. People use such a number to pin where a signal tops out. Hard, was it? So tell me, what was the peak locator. 1689.5 mm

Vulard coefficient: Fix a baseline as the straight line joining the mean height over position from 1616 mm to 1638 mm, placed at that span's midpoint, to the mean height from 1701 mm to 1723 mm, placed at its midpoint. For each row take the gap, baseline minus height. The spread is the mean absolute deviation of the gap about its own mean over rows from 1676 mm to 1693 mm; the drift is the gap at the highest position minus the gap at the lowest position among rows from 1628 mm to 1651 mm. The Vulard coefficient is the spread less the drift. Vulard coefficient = 47.3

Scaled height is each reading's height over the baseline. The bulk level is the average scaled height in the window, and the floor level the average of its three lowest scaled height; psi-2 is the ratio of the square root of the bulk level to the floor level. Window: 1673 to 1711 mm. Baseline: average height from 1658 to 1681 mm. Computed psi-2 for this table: 1.20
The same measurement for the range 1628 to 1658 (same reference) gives 1.14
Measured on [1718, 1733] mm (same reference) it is 1.52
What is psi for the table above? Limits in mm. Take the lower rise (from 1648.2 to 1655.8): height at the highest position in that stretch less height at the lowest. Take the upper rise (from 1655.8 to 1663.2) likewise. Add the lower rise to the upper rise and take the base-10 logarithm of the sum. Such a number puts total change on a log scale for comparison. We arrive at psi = 1.55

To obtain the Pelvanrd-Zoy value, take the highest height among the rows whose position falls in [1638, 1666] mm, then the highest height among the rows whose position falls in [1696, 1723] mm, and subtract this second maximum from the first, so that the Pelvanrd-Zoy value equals 46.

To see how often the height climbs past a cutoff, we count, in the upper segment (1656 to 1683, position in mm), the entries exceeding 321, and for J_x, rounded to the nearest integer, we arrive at 11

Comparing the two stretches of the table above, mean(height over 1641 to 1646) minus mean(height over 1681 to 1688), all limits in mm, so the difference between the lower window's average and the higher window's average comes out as -64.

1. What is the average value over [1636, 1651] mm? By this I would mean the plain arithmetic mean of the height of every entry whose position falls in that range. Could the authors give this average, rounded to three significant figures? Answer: 324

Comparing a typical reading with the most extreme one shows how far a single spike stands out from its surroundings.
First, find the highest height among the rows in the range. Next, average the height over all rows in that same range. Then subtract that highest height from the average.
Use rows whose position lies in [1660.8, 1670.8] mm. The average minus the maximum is -23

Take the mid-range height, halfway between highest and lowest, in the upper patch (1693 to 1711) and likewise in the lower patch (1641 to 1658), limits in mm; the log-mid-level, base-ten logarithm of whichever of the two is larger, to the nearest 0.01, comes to 2.52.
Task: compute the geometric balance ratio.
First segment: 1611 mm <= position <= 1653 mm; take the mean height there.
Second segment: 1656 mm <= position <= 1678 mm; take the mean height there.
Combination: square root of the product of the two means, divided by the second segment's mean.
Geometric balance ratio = 0.903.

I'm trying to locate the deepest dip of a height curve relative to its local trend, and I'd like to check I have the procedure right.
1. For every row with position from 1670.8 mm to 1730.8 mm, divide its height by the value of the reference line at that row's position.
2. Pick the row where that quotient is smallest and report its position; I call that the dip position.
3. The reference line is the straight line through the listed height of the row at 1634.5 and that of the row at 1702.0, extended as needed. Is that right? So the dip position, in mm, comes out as 1729.5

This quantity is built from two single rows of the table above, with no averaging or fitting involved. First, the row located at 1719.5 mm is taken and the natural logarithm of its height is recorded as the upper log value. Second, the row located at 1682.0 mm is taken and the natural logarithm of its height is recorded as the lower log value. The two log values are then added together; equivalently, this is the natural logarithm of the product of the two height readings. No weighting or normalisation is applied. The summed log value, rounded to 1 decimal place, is 11.7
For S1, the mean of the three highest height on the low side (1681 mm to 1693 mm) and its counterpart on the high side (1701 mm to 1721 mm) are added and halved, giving 354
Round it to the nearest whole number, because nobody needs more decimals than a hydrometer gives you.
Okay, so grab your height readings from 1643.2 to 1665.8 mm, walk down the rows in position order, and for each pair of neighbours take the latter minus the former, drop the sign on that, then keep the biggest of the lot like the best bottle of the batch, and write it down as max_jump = 21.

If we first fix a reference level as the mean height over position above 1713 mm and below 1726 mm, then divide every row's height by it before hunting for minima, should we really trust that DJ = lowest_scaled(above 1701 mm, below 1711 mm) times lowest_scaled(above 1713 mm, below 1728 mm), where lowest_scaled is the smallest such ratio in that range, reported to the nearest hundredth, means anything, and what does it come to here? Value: 0.89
